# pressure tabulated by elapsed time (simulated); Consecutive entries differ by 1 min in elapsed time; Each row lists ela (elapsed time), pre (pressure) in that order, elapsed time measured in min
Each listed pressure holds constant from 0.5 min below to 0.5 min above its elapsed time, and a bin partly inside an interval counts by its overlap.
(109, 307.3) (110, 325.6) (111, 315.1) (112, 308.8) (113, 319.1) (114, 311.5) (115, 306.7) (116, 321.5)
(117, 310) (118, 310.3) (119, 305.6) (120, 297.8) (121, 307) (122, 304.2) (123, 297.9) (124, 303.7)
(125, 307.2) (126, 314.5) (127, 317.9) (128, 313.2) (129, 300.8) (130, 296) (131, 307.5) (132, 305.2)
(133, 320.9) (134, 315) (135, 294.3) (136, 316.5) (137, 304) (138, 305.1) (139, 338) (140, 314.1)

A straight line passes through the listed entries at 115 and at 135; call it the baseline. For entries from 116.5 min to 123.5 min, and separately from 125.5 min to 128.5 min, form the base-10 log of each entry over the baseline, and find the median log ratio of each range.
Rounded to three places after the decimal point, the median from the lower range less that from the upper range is -0.018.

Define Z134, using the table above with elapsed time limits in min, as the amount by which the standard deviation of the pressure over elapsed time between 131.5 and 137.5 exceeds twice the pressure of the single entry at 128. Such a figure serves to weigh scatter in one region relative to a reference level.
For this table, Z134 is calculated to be -617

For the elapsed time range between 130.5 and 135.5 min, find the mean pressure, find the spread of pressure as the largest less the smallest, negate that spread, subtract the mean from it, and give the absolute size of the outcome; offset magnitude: 335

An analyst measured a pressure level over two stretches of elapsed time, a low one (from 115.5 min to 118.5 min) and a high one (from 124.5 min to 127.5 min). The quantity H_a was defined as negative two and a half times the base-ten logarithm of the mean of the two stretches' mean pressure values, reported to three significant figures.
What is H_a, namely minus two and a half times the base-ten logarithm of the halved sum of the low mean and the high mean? -6.24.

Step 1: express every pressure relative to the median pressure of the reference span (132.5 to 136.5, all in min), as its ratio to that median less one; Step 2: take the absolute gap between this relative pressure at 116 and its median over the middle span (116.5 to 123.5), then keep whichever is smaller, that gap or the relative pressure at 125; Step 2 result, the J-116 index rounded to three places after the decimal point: -0.027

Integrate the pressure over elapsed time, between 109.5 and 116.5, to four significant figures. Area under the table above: 2208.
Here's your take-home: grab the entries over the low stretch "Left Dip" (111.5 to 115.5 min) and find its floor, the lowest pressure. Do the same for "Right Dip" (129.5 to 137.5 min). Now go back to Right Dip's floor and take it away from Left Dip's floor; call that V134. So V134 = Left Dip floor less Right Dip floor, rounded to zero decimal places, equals 12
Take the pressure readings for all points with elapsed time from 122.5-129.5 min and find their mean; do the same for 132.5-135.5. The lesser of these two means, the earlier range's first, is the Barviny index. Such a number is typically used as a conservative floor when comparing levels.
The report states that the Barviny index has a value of 308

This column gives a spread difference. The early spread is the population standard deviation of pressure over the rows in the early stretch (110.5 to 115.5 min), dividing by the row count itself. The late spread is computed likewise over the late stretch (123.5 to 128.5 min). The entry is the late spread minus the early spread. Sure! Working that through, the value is 1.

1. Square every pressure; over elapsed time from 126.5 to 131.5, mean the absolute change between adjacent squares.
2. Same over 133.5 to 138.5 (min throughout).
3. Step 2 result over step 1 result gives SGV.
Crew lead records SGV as 1.70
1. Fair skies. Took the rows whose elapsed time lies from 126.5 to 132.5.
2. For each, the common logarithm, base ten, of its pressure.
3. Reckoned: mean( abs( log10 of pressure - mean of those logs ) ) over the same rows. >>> 0.0086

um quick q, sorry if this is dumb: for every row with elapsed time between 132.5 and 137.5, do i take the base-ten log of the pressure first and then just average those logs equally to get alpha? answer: 2.49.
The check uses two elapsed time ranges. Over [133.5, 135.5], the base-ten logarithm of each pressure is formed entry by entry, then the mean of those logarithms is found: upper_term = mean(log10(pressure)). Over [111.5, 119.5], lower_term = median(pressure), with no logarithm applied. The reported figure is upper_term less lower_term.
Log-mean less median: -308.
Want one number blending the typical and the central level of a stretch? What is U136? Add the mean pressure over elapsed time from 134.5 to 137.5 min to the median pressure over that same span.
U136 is 609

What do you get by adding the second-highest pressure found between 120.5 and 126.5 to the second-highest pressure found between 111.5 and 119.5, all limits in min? 626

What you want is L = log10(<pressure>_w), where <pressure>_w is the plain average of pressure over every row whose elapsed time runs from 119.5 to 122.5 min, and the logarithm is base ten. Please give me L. 2.48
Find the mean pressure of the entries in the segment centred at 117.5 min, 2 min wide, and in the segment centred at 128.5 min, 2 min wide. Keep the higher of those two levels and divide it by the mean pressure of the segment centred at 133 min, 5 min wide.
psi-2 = 1.01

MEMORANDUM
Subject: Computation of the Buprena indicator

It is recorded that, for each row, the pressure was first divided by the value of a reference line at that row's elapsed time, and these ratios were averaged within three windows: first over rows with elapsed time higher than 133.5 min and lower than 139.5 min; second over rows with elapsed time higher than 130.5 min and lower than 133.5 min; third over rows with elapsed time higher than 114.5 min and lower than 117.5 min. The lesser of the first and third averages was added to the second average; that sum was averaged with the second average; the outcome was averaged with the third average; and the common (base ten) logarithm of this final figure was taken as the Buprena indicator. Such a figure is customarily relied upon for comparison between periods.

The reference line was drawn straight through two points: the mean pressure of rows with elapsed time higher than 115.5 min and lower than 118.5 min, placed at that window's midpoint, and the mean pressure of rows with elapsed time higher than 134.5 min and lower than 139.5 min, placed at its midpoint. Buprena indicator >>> 0.095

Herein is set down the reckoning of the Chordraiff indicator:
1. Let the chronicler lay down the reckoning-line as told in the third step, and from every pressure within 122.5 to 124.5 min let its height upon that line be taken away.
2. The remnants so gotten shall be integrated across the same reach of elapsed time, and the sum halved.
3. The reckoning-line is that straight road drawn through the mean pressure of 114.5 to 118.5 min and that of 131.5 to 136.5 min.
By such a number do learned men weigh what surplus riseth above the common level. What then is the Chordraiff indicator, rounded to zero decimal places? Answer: -11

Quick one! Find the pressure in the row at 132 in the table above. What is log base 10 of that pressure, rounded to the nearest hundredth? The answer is 2.48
